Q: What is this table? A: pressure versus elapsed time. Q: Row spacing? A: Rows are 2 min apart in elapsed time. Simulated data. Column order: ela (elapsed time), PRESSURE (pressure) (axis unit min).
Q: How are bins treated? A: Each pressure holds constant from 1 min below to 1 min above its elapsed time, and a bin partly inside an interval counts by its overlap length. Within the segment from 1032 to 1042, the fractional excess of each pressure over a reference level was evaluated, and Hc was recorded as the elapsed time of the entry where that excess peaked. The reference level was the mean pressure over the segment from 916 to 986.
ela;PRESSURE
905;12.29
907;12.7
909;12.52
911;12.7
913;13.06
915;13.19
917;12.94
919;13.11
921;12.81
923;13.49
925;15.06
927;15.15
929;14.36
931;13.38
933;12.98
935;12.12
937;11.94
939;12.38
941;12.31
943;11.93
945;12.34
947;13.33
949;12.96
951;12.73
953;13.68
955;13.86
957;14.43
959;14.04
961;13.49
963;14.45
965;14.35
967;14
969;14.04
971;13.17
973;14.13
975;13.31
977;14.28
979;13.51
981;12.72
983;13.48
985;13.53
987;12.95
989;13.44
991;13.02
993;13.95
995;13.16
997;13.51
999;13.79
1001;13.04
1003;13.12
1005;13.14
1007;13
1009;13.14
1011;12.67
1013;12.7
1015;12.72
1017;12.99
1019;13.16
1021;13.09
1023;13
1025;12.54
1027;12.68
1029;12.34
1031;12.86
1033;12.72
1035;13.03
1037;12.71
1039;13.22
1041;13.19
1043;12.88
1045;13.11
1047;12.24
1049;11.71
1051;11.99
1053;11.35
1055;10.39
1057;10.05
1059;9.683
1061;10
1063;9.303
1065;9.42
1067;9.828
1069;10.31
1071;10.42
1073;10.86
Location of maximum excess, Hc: 1039 min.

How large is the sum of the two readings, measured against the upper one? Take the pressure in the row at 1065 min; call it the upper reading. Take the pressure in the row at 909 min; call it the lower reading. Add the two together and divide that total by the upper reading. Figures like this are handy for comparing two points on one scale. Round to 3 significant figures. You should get 2.33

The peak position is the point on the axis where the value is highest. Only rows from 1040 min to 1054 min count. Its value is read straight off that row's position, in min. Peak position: 1041 min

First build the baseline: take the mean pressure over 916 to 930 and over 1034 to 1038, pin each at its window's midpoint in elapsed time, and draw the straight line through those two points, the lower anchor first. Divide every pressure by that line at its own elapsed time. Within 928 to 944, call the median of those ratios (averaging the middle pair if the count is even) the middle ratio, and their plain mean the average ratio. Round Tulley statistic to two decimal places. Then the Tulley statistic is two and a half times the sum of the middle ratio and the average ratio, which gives 4.56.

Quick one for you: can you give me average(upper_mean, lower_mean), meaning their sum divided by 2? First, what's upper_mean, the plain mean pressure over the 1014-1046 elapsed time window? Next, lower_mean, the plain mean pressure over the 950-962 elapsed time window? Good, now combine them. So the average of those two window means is 13.3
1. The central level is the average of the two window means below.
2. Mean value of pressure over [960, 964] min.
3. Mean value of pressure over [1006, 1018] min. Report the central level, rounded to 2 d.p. 13.42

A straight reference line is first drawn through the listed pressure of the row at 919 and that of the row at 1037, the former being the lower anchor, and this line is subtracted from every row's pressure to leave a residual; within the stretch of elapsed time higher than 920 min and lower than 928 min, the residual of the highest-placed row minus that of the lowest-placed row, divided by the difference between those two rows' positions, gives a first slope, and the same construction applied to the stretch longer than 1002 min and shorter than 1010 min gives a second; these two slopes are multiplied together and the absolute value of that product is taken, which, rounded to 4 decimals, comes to 0.0026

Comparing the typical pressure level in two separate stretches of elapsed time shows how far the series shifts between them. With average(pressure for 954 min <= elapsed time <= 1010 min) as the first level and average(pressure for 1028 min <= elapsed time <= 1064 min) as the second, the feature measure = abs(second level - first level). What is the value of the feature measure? 1.8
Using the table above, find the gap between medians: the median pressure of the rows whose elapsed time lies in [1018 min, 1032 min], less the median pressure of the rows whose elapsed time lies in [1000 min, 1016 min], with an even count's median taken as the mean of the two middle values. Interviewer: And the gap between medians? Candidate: 0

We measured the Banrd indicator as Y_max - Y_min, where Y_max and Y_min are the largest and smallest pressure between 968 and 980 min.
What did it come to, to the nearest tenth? 1.1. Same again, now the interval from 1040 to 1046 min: 0.3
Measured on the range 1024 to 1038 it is 0.7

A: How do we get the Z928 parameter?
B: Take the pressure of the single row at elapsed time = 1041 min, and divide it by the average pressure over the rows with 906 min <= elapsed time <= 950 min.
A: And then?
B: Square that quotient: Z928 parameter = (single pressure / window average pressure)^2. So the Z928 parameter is 1.02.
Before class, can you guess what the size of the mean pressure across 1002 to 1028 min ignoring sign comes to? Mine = 12.92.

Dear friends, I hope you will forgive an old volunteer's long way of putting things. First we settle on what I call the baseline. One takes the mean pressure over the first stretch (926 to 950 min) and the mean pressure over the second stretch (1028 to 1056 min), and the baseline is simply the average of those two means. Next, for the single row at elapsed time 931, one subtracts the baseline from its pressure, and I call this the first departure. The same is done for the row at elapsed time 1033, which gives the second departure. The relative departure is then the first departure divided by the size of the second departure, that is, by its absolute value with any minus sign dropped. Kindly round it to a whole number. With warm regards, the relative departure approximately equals 14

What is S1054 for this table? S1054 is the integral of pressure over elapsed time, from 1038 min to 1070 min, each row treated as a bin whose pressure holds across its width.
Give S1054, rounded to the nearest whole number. 357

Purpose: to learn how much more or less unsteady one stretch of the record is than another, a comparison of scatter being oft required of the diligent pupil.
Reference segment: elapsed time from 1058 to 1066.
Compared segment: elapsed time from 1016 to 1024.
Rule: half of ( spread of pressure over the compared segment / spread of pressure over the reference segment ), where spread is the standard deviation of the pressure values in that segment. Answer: 0.13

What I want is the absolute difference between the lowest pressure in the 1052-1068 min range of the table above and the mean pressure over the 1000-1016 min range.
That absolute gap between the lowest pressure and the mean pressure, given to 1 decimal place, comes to 3.6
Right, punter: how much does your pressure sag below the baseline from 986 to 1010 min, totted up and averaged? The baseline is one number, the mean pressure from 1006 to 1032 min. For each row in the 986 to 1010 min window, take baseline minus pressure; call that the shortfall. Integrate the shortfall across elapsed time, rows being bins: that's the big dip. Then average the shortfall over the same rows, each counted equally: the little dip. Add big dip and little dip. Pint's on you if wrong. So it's -10.8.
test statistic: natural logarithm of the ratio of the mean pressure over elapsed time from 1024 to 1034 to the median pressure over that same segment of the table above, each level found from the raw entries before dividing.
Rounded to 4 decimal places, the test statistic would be -0.0041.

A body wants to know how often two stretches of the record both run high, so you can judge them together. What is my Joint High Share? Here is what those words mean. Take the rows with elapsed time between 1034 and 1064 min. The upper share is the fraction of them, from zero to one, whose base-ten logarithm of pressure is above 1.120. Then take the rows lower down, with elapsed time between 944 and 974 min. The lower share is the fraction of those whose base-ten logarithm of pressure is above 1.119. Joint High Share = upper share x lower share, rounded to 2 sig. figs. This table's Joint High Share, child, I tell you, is 0.11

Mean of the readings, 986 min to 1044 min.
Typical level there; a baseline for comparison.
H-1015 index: 13.0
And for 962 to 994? 13.6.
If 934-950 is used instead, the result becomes 12.4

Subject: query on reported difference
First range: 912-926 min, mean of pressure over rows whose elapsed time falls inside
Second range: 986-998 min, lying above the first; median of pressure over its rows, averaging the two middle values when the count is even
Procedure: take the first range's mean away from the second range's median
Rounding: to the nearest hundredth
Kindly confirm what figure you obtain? -0.08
